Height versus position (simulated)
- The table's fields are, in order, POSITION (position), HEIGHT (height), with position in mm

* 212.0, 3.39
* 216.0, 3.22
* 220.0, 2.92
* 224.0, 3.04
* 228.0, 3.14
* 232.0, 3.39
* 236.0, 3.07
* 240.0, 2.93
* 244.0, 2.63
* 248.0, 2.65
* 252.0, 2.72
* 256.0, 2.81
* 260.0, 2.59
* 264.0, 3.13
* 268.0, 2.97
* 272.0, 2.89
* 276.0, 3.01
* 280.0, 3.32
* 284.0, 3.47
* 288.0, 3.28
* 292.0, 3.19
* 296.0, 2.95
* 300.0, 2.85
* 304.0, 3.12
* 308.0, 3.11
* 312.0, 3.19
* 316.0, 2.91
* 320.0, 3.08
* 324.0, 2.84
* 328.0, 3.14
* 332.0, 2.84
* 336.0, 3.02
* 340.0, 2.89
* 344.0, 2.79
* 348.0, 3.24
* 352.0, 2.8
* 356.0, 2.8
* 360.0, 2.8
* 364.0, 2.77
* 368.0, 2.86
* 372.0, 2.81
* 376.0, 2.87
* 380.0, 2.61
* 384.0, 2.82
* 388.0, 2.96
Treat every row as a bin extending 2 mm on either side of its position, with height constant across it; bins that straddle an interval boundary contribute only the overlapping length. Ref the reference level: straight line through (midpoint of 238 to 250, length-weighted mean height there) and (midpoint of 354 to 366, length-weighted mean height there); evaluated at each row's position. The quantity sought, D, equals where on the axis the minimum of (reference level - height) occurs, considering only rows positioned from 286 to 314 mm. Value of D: 288.0 mm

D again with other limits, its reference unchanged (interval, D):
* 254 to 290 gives 284.0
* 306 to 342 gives 312.0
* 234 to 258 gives 236.0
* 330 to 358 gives 348.0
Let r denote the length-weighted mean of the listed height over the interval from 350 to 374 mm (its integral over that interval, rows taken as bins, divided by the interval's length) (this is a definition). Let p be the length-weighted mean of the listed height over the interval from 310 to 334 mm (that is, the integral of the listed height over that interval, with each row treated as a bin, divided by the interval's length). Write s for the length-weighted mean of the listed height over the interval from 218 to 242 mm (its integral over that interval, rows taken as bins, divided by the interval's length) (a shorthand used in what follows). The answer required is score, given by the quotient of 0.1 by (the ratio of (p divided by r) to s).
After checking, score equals 0.29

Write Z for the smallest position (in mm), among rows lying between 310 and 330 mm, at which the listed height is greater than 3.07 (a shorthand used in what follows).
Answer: 312.0 mm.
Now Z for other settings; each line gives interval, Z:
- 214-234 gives 216.0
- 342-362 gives 348.0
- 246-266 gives 264.0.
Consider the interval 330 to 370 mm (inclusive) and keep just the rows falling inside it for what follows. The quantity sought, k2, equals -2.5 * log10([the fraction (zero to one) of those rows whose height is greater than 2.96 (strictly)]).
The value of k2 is 1.75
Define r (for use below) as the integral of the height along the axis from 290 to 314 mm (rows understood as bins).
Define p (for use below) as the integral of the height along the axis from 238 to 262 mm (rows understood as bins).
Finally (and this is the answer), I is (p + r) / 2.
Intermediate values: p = 65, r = 74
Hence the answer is 69.5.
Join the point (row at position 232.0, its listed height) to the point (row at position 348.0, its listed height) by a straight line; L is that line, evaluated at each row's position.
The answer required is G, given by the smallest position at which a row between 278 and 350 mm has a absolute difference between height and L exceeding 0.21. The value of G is 296.0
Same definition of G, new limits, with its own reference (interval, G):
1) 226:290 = 228.0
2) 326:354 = 332.0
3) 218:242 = 220.0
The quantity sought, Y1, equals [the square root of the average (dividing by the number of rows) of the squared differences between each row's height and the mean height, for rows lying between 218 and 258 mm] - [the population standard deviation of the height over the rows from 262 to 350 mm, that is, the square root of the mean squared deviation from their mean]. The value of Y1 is 0.050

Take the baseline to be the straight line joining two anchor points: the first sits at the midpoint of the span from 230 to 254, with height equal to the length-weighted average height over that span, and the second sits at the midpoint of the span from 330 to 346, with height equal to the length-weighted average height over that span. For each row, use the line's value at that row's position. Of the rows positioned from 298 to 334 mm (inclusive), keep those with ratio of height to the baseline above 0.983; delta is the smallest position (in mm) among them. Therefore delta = 300.0 mm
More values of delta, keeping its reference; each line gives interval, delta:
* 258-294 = 264.0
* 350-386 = 368.0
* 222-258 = 224.0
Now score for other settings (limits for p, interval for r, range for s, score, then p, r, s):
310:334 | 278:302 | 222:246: 0.32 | 3.00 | 3.18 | 3.03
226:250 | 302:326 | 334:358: 0.30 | 2.97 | 3.04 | 2.92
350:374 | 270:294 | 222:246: 0.35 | 2.81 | 3.19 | 3.03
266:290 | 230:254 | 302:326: 0.28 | 3.16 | 2.90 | 3.04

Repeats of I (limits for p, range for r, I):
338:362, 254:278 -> 69.4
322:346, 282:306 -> 72.8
